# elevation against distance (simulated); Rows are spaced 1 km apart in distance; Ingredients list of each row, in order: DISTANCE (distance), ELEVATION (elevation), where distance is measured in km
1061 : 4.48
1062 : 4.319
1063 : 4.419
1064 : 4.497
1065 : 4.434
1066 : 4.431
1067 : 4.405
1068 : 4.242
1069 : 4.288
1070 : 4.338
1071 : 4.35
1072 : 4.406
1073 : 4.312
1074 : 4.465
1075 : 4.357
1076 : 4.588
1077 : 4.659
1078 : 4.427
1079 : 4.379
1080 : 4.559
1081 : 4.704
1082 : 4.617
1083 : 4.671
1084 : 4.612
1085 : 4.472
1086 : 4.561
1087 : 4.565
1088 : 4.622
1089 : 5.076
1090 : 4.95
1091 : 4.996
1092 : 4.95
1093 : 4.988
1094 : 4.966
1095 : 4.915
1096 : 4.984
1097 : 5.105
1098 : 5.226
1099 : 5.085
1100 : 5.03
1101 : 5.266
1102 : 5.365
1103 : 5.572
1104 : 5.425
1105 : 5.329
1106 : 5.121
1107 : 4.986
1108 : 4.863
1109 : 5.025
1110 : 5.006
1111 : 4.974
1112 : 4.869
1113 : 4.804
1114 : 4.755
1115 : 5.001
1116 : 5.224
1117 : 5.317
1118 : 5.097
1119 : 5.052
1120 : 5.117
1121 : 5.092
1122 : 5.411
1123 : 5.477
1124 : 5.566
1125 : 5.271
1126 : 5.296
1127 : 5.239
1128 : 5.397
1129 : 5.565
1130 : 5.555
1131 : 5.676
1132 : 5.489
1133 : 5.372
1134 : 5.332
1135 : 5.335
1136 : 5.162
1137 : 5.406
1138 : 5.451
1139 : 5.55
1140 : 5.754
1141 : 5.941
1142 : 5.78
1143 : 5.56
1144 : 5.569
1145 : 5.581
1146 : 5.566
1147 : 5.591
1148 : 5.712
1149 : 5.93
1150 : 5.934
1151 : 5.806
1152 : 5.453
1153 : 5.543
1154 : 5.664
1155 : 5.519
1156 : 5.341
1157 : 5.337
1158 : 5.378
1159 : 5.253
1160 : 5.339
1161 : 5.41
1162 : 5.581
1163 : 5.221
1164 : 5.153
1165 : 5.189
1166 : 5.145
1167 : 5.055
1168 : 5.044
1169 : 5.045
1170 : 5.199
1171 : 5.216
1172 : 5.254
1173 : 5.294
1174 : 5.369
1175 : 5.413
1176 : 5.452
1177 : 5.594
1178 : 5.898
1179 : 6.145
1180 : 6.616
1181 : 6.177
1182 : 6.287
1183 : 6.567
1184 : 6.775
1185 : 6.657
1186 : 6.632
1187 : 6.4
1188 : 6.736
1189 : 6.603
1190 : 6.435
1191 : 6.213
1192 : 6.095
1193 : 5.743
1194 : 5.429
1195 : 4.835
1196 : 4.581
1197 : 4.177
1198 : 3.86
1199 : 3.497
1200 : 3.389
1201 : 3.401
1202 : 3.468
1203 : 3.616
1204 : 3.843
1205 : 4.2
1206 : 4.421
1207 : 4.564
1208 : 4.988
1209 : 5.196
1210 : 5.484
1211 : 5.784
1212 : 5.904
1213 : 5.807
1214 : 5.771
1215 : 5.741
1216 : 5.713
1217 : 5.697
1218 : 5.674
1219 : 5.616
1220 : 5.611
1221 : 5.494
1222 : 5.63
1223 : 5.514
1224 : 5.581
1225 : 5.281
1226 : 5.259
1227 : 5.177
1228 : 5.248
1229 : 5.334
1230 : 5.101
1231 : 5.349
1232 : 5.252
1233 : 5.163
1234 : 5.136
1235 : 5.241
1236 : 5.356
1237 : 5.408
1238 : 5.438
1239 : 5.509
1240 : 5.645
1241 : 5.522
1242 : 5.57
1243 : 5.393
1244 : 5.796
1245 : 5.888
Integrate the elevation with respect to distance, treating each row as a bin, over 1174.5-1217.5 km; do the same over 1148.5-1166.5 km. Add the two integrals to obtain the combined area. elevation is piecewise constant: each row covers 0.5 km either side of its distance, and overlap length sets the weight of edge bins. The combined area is 330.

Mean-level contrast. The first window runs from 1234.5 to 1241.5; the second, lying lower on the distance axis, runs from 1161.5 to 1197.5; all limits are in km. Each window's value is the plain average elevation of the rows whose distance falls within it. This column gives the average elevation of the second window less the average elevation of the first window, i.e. 0.3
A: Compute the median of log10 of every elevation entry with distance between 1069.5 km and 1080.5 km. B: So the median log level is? 0.64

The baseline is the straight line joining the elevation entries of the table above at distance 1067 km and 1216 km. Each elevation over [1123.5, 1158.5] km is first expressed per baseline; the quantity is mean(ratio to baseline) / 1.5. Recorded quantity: 0.73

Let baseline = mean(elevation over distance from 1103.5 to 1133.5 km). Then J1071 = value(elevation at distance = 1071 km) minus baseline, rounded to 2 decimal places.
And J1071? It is -0.86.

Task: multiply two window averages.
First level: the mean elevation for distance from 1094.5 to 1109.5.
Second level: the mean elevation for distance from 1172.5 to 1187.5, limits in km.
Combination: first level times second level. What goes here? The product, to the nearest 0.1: 31.4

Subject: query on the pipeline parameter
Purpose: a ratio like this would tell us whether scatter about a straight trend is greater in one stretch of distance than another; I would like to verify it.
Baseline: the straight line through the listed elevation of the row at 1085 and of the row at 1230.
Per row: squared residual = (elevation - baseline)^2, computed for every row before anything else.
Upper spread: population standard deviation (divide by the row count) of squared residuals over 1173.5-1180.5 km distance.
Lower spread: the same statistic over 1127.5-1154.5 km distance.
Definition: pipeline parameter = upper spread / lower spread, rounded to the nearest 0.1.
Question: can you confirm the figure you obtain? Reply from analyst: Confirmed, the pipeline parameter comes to 2.9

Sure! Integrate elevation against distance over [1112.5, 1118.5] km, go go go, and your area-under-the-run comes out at 30.2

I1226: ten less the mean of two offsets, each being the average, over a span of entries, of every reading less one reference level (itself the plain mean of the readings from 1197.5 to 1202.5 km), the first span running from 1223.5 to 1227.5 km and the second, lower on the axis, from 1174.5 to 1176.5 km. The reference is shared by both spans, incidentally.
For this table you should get 8.14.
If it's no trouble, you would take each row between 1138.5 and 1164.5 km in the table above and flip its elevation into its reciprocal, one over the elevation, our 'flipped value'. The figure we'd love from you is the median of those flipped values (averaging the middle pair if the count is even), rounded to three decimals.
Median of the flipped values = 0.180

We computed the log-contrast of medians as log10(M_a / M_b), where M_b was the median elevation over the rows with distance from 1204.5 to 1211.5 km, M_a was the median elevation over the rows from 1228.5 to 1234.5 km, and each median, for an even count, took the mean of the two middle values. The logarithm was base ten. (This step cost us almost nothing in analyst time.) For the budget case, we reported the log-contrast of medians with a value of 0.019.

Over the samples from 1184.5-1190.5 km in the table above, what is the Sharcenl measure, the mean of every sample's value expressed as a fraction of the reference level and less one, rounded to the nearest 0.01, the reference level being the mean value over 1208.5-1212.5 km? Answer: 0.18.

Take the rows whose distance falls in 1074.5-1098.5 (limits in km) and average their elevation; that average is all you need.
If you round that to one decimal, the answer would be 4.7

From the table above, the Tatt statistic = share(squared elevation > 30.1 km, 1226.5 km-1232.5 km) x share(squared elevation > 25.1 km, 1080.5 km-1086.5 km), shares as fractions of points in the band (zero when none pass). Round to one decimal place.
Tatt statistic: 0.0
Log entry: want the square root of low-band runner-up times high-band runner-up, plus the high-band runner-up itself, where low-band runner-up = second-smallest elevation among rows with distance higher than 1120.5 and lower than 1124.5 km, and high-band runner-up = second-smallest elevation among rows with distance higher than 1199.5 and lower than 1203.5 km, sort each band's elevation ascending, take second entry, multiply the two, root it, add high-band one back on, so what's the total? 7.7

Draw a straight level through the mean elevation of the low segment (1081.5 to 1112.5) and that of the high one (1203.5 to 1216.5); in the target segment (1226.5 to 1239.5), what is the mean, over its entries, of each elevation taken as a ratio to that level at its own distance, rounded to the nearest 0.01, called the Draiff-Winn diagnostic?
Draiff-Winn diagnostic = 1.01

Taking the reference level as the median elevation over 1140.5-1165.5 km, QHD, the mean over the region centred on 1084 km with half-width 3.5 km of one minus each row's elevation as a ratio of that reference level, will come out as 0.17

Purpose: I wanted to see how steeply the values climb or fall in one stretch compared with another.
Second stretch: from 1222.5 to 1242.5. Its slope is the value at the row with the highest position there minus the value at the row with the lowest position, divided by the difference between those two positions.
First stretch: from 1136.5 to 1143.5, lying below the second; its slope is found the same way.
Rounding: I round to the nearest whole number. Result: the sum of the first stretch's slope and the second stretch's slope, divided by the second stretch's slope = 10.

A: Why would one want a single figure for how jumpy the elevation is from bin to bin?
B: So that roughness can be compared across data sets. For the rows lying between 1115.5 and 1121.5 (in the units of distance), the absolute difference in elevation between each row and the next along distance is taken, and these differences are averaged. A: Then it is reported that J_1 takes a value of 0.090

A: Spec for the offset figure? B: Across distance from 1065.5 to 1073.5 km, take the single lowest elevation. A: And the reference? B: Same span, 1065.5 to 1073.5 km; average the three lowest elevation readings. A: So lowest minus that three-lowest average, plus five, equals 4.961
